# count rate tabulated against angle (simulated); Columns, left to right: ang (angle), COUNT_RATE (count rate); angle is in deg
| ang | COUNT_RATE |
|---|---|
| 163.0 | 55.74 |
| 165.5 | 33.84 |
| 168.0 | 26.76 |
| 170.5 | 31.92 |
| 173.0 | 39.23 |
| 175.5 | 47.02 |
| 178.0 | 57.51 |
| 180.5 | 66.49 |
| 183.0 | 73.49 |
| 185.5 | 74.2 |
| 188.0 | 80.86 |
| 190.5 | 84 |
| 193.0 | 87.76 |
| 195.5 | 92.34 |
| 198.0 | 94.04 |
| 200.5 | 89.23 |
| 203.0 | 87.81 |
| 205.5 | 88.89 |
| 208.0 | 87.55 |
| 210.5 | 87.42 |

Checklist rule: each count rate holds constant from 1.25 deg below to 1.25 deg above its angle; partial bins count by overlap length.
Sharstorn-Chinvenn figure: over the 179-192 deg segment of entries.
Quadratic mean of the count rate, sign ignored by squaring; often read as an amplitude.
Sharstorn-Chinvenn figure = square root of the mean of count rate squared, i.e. 76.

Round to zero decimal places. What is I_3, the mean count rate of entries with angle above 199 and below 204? 89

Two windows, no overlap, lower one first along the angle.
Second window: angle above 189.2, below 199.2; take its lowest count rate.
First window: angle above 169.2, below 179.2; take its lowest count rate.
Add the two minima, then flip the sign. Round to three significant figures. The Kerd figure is -116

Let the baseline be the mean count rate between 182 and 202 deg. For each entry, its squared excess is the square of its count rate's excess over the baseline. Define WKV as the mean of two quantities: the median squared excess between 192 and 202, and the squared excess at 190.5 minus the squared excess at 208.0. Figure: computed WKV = 16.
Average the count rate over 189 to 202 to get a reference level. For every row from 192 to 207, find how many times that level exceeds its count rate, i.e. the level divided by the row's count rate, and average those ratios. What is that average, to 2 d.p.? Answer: 0.99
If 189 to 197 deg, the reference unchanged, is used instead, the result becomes 1.02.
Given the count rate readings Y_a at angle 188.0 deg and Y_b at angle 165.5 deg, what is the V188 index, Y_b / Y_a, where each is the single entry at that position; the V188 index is 0.42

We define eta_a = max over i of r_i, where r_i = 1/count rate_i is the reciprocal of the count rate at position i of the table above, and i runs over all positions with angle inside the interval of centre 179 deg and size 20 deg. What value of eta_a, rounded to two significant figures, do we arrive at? 0.031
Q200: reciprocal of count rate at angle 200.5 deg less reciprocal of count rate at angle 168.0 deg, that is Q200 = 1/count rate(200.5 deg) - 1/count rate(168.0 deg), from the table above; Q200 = -0.026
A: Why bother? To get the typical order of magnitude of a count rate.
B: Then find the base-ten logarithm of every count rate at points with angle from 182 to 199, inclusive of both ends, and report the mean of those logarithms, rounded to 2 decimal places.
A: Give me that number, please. 1.92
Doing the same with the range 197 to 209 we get 1.95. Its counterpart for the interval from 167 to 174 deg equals 1.51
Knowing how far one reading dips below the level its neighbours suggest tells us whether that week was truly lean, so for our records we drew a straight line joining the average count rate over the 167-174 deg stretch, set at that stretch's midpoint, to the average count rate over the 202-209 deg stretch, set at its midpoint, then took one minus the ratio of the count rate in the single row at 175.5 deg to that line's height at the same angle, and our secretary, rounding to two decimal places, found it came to -0.16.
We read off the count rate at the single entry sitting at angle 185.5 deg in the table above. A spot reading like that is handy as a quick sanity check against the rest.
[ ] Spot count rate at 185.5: 74.2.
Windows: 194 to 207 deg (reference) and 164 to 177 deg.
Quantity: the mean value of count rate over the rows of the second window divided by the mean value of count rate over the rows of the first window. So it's 0.40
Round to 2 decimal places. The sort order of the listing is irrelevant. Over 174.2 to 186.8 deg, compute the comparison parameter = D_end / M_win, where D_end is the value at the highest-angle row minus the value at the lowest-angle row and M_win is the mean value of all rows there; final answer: 0.43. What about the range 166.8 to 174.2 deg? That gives 0.38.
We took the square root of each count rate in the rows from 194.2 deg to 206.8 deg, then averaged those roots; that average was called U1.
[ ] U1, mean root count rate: 9.5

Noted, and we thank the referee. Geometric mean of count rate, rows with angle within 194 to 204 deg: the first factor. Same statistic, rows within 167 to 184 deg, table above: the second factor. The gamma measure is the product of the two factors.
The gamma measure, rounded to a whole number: 4187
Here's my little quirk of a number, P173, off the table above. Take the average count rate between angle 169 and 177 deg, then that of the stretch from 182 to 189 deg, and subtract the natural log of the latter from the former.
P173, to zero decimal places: 35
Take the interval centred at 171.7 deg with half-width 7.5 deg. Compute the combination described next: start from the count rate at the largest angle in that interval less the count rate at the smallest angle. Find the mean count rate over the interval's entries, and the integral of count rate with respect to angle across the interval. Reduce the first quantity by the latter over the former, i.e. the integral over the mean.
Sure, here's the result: 8.7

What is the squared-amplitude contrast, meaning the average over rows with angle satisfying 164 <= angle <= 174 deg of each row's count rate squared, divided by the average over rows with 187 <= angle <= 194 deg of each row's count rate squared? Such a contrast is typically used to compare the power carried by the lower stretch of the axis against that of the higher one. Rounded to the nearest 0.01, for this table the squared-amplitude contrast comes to 0.16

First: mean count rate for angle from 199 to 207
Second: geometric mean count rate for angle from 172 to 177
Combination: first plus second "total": 132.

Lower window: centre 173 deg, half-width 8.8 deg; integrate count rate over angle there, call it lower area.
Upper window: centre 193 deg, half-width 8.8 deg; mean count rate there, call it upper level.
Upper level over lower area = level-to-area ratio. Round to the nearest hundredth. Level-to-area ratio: 0.11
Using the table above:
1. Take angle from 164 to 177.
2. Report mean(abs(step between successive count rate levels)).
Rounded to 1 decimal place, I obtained 6.8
